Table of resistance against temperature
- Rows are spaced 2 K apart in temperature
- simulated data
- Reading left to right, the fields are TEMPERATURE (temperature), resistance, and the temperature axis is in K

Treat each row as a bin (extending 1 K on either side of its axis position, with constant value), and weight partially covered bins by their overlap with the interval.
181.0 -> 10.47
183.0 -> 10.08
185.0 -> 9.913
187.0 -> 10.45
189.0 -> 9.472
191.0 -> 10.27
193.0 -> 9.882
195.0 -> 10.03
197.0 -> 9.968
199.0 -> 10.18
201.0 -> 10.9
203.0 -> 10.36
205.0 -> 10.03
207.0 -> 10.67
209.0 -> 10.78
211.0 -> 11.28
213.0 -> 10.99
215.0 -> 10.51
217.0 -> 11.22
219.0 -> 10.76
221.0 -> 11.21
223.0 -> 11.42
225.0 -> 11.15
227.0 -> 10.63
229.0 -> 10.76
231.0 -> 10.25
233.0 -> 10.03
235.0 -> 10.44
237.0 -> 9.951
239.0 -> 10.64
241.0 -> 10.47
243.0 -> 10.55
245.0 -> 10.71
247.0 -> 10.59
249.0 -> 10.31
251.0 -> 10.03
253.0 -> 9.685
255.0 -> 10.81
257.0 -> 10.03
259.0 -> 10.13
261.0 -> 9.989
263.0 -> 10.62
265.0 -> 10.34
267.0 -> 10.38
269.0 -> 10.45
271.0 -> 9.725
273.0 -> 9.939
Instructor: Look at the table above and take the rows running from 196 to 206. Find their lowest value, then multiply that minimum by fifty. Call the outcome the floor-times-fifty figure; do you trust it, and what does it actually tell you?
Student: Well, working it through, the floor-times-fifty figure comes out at 498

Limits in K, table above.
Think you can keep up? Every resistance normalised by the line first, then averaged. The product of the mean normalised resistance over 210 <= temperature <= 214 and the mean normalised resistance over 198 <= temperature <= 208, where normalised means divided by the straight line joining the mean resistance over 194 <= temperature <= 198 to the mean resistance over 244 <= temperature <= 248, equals 1.13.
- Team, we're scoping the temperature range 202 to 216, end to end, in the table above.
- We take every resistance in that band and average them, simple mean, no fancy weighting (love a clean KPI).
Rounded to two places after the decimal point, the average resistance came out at 10.66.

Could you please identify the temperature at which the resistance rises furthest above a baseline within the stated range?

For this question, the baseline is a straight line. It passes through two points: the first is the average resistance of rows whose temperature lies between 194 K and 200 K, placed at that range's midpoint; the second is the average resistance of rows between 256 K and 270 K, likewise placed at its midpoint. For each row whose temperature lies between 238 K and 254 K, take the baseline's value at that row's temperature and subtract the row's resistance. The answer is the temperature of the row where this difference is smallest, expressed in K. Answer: 245.0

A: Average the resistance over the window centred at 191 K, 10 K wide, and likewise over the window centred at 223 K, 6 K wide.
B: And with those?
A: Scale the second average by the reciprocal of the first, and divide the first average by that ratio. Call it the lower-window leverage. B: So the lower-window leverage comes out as 8.9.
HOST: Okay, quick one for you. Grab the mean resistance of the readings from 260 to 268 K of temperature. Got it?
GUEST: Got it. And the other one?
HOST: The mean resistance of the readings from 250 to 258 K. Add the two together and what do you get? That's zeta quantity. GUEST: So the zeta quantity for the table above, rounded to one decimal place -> 20.5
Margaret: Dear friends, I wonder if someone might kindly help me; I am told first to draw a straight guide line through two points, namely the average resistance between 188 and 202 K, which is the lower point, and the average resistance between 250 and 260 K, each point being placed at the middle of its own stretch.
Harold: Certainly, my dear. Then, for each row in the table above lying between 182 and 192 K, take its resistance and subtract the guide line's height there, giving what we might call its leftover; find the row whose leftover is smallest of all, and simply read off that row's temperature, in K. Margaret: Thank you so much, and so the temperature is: 189.0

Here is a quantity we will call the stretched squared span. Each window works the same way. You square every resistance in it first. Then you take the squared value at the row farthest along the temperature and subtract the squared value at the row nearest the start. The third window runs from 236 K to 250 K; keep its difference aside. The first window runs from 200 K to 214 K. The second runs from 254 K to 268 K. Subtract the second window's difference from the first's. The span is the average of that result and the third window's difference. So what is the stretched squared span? 9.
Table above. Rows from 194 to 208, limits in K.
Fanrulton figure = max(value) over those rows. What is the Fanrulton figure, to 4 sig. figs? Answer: 10.90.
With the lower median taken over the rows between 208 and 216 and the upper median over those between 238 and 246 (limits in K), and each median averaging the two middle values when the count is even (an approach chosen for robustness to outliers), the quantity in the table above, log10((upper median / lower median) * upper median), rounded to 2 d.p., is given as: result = 1.01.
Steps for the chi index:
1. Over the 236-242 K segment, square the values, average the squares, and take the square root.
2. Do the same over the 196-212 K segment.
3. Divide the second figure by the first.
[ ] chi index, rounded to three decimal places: 1.017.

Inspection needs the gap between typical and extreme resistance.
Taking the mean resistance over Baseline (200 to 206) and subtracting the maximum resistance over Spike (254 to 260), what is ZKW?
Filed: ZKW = -0.4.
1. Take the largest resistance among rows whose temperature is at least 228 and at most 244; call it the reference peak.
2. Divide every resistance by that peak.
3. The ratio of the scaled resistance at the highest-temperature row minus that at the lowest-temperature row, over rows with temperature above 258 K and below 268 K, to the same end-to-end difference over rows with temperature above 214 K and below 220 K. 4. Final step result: 1.0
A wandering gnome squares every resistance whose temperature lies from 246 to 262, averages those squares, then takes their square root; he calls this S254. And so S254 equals 10.2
